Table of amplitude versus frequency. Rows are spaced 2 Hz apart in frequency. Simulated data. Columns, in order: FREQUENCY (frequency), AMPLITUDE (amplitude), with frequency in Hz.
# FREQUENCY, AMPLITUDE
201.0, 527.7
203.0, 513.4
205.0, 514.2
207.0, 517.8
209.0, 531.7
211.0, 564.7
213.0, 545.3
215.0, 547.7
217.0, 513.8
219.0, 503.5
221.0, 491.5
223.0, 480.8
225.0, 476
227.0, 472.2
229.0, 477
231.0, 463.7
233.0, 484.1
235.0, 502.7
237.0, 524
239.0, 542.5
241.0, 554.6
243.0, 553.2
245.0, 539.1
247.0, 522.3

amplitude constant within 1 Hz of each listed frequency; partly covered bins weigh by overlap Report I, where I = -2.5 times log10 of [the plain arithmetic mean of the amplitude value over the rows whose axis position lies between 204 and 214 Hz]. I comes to -6.82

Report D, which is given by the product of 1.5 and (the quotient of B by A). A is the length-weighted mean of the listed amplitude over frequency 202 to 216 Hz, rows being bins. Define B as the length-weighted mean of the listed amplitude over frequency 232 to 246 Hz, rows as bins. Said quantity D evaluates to 1.49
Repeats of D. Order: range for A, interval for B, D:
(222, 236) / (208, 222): 1.65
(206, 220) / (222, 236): 1.35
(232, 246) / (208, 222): 1.50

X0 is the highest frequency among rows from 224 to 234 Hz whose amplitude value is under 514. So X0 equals 233.0 Hz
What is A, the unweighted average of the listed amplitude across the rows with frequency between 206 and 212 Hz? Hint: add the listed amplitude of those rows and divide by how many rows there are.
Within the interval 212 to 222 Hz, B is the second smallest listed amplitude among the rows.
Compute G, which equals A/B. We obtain 1.07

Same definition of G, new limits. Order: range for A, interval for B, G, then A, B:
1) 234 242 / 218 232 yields 1.12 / 531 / 472.2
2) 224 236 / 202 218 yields 0.93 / 479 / 513.8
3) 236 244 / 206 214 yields 1.02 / 544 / 531.7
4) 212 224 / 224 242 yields 1.09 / 514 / 472.2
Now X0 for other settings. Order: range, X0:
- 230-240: 235.0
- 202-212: 203.0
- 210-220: 219.0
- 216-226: 225.0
